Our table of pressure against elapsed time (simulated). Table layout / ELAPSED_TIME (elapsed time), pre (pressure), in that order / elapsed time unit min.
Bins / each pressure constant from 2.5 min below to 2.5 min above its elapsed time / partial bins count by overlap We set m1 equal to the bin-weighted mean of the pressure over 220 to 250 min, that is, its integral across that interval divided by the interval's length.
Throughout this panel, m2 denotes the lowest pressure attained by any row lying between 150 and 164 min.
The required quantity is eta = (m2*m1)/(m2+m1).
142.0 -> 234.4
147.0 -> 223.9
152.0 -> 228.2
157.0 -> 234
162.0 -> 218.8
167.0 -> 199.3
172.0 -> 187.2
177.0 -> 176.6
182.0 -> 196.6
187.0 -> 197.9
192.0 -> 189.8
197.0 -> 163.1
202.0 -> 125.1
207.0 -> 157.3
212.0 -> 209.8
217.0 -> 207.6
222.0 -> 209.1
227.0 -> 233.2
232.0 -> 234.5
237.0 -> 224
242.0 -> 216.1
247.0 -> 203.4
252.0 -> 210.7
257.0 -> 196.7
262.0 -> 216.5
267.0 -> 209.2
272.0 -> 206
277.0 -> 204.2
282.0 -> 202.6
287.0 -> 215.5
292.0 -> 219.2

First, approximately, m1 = 220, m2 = 218.8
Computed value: 110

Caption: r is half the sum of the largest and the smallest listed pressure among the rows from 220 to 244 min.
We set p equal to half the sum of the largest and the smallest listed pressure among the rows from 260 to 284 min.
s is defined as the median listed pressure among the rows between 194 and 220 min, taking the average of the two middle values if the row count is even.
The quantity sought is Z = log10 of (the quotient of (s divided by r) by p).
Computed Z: -2.45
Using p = 210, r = 222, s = 163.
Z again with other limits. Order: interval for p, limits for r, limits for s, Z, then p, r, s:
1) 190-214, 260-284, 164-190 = -2.25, 167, 210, 197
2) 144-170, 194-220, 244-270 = -2.24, 217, 167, 209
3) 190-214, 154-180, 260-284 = -2.22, 167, 205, 206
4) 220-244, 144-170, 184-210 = -2.47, 222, 217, 163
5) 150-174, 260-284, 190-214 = -2.43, 211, 210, 163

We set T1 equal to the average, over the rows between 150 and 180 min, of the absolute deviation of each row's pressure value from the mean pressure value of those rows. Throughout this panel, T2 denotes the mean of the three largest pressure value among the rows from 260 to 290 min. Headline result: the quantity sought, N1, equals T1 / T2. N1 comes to 0.092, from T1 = 20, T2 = 213.7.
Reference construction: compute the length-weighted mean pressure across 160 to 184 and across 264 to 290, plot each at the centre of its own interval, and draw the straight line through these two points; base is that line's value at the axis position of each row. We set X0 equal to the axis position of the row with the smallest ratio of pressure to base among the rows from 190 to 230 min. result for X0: 202.0 min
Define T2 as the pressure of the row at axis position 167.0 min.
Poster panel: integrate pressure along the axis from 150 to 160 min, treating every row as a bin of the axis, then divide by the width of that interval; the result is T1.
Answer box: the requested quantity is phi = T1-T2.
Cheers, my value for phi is 31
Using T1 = 231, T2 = 199.3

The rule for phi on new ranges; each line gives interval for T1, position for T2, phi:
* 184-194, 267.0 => -15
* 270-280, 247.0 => 2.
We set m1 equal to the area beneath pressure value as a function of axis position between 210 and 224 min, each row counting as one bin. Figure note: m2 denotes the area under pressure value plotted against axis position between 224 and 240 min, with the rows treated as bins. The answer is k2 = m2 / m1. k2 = 1.26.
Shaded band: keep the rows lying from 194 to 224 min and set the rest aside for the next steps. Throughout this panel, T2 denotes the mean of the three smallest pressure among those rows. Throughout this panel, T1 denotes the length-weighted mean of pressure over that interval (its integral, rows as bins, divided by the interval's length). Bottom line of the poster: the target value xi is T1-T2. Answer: 29.8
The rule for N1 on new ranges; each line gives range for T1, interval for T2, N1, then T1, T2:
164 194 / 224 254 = 0.029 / 7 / 230.6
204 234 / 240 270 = 0.081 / 17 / 214.4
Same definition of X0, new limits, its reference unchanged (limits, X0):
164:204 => 202.0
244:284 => 257.0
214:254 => 247.0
